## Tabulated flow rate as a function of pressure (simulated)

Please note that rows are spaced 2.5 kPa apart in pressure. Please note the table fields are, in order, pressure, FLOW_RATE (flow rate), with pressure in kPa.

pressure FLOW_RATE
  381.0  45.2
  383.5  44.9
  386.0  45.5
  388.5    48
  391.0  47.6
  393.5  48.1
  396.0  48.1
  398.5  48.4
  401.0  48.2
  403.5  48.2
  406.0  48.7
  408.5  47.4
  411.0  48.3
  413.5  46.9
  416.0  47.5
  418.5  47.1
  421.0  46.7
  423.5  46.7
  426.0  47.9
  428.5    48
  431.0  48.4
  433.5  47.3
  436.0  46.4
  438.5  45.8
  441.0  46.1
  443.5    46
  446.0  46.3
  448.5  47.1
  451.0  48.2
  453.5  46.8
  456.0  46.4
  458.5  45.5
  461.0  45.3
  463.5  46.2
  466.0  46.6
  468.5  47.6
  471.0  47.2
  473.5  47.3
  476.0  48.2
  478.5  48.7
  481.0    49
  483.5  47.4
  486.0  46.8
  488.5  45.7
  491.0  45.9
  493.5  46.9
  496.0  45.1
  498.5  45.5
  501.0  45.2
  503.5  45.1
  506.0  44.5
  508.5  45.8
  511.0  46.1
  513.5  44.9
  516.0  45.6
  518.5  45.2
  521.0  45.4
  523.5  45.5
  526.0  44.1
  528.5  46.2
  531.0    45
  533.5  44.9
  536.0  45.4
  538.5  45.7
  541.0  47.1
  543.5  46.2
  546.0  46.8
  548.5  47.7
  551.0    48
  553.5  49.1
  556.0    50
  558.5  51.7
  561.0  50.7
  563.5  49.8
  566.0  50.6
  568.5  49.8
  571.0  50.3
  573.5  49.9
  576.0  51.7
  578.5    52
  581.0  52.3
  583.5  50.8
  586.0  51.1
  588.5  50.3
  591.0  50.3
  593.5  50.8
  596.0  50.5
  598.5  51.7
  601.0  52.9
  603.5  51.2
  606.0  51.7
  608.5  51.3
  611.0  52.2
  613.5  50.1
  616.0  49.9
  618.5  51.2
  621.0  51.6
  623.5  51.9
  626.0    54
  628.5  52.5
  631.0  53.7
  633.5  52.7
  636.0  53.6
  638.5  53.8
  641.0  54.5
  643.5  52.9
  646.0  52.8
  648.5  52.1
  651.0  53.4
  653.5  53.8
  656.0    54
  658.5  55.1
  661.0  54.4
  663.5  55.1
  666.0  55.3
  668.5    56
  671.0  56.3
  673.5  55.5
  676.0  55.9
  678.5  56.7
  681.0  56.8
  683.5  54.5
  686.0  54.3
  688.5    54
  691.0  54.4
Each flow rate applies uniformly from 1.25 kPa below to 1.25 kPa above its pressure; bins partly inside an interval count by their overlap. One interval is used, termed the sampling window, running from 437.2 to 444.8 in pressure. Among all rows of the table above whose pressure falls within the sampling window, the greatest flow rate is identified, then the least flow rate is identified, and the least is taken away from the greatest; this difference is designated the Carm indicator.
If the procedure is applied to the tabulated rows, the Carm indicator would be 0.3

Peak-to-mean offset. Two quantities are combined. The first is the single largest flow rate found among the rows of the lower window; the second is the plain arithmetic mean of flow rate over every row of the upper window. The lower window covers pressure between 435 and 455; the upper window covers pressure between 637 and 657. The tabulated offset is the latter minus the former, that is 5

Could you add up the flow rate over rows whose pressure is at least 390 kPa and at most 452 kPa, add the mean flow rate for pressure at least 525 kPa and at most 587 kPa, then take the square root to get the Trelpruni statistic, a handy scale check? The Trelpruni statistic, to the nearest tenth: 35.1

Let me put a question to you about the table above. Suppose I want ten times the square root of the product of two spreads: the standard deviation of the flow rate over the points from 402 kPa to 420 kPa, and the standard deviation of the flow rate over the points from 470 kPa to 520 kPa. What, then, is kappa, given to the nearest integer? 9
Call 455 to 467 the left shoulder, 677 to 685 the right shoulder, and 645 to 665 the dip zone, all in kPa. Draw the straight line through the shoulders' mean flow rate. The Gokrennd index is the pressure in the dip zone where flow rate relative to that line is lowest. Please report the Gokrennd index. 648.5 kPa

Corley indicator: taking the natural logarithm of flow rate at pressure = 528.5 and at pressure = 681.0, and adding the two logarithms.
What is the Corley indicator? 7.87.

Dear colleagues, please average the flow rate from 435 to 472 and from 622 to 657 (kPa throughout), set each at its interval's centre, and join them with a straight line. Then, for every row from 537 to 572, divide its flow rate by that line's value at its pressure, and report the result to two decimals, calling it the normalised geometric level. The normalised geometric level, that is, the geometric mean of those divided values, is 0.97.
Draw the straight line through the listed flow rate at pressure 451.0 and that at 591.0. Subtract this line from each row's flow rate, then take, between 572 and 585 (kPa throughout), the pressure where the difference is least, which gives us 573.5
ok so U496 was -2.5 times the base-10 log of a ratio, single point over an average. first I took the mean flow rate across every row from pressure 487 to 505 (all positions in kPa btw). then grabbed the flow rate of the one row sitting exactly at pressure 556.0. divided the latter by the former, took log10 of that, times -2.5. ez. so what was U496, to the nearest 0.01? -0.10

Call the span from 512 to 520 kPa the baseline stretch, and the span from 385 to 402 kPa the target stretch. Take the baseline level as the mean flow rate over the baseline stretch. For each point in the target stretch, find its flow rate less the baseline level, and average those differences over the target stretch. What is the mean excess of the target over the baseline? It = 2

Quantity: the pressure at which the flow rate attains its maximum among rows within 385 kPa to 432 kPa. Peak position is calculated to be 406.0 kPa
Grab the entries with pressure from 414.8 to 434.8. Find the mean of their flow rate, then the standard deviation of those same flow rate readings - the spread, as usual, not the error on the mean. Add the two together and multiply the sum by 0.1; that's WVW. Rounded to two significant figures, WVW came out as 4.8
